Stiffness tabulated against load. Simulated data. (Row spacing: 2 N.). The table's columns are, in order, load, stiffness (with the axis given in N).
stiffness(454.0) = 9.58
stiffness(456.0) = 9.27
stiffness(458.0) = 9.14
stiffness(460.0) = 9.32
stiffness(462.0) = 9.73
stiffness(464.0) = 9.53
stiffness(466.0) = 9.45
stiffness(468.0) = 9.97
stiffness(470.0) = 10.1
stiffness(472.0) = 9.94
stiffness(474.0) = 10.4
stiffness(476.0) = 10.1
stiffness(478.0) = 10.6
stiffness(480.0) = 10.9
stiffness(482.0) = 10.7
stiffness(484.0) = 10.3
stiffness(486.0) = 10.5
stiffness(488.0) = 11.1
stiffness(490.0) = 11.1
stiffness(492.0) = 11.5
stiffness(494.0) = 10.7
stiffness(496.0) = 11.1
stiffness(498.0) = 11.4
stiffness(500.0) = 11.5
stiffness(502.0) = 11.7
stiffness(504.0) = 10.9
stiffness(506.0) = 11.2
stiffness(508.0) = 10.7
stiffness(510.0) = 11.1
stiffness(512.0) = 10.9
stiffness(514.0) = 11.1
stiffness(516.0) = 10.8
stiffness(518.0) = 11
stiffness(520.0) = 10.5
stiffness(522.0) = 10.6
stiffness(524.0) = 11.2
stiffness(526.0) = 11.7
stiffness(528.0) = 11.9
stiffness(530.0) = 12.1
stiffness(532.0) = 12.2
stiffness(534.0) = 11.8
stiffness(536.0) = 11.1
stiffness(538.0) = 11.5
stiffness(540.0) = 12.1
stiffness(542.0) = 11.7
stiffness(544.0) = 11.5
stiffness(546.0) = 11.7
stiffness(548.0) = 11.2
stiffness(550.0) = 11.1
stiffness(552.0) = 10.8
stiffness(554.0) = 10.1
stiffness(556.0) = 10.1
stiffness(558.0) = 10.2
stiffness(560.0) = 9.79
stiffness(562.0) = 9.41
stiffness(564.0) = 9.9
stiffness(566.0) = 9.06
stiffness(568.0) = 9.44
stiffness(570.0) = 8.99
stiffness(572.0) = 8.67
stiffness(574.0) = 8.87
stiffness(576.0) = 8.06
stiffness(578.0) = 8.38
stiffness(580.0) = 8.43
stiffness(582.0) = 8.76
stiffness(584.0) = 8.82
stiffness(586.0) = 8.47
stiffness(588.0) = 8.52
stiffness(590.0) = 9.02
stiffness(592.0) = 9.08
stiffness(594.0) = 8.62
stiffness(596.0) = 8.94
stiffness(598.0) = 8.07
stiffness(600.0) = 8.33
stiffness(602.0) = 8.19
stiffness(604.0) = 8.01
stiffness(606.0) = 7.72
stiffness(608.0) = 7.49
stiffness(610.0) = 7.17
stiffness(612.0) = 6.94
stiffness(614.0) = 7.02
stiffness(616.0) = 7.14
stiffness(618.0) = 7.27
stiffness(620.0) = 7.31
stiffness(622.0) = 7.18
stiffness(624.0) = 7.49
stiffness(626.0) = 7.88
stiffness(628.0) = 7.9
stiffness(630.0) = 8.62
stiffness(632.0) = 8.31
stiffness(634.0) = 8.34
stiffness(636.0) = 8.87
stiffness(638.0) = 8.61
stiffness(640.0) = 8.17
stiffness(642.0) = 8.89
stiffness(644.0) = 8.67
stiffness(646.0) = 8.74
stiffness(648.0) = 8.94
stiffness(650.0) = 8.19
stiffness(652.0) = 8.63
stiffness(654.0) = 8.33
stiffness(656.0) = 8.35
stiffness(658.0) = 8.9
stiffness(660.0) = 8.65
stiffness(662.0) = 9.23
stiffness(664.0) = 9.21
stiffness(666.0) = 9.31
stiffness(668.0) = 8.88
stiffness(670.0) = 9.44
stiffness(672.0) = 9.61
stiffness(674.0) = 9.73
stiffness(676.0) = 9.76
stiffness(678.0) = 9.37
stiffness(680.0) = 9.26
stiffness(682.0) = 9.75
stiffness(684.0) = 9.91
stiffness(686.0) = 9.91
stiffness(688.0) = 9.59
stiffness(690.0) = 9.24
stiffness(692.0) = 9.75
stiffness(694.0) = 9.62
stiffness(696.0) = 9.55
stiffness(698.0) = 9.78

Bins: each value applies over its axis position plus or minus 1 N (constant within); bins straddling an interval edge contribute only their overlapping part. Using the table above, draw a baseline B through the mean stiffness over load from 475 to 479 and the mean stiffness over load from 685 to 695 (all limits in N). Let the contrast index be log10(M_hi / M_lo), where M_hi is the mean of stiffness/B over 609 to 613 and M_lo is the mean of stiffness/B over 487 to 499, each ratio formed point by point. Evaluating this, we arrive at -0.18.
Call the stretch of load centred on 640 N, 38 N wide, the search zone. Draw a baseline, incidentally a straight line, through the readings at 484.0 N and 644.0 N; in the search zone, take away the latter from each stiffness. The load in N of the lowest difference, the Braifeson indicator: 622.0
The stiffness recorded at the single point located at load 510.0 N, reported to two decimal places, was 11.10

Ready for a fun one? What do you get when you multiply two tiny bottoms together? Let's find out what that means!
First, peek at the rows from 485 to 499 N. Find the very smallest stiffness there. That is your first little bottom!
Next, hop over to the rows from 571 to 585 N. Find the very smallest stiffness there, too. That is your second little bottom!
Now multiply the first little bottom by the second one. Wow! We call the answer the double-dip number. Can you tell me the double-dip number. 85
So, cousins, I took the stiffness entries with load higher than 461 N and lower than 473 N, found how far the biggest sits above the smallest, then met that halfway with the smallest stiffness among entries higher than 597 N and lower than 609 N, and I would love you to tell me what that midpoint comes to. 4.07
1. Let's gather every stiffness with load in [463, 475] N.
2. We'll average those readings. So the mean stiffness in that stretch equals 9.9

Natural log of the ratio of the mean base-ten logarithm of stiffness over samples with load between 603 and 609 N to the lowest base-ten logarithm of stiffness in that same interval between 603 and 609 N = 0.0160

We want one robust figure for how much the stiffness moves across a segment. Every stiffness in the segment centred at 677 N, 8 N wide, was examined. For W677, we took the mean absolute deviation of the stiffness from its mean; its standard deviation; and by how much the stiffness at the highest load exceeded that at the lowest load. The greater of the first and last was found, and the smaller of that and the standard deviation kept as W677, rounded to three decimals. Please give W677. 0.215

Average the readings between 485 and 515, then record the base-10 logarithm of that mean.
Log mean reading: 1.05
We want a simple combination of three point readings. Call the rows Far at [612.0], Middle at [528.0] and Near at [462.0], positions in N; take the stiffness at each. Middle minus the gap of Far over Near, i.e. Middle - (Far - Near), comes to 14.7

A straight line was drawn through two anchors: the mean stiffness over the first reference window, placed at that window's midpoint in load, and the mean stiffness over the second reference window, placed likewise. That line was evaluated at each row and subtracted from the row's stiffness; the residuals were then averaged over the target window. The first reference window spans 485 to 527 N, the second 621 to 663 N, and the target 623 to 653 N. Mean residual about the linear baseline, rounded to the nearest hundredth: -0.08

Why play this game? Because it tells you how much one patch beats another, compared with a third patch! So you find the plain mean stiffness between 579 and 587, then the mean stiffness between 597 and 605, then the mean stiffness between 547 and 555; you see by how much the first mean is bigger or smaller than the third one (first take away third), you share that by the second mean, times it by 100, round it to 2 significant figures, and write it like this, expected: -27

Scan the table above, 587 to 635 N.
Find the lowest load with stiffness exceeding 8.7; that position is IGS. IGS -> 590.0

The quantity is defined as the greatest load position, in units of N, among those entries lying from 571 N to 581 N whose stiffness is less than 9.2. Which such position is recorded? 580.0 N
